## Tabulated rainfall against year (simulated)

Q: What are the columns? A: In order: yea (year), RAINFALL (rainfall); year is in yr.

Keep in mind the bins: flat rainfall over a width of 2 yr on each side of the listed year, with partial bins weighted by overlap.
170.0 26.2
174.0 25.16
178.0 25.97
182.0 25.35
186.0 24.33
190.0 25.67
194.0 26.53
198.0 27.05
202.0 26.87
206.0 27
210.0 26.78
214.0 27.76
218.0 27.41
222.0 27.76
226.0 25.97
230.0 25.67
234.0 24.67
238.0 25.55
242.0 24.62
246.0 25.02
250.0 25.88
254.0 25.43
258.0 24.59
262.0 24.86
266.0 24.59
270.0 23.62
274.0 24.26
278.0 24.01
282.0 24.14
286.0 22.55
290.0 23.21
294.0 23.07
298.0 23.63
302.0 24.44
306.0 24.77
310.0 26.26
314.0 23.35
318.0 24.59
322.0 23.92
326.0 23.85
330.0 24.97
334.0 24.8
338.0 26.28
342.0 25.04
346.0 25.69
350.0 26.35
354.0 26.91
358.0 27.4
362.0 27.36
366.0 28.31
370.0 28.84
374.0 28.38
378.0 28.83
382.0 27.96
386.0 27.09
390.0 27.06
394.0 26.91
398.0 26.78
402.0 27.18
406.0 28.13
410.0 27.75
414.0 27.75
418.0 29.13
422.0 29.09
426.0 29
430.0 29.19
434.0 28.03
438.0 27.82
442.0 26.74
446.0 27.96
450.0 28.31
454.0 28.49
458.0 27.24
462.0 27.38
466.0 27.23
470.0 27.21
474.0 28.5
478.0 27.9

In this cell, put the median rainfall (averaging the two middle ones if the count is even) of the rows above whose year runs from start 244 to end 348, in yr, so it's 24.6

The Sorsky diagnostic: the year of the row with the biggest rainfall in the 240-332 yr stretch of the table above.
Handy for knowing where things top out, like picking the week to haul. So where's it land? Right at 310.0 yr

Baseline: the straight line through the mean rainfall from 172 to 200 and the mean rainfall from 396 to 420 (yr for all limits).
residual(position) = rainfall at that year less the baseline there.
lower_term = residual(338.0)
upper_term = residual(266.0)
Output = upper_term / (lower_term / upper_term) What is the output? -4.1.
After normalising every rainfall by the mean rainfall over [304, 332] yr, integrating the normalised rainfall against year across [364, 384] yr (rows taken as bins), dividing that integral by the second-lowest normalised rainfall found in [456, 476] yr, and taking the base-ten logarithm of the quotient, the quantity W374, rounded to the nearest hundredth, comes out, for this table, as 1.32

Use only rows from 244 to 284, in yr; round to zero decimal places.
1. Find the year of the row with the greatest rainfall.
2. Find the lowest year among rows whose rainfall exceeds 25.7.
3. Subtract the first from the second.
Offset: 0 yr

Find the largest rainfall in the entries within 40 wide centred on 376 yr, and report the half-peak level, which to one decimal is 14.4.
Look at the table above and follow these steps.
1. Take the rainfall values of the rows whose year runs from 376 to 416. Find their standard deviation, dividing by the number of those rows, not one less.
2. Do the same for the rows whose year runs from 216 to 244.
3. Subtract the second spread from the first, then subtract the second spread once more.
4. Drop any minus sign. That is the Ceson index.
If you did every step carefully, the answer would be 1.7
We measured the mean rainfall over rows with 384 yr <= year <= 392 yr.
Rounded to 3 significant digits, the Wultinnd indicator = 27.1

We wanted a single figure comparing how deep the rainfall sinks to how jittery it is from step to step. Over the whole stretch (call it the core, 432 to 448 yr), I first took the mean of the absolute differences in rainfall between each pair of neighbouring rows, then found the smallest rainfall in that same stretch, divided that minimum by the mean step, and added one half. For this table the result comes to 32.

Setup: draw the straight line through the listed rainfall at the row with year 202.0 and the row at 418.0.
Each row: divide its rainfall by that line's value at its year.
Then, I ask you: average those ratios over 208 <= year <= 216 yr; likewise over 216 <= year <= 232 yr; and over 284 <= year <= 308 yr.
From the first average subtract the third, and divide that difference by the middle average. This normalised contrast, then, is 0.17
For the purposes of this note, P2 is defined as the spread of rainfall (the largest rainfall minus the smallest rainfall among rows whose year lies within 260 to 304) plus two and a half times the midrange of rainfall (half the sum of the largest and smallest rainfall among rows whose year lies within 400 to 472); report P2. 72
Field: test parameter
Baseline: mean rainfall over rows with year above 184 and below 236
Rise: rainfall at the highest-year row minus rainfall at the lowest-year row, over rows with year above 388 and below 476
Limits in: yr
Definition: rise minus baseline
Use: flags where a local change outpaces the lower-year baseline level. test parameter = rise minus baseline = -25.0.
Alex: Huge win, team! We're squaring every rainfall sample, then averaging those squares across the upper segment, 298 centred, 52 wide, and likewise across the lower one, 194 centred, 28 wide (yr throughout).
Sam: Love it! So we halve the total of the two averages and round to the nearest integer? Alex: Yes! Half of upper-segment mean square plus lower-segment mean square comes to 630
